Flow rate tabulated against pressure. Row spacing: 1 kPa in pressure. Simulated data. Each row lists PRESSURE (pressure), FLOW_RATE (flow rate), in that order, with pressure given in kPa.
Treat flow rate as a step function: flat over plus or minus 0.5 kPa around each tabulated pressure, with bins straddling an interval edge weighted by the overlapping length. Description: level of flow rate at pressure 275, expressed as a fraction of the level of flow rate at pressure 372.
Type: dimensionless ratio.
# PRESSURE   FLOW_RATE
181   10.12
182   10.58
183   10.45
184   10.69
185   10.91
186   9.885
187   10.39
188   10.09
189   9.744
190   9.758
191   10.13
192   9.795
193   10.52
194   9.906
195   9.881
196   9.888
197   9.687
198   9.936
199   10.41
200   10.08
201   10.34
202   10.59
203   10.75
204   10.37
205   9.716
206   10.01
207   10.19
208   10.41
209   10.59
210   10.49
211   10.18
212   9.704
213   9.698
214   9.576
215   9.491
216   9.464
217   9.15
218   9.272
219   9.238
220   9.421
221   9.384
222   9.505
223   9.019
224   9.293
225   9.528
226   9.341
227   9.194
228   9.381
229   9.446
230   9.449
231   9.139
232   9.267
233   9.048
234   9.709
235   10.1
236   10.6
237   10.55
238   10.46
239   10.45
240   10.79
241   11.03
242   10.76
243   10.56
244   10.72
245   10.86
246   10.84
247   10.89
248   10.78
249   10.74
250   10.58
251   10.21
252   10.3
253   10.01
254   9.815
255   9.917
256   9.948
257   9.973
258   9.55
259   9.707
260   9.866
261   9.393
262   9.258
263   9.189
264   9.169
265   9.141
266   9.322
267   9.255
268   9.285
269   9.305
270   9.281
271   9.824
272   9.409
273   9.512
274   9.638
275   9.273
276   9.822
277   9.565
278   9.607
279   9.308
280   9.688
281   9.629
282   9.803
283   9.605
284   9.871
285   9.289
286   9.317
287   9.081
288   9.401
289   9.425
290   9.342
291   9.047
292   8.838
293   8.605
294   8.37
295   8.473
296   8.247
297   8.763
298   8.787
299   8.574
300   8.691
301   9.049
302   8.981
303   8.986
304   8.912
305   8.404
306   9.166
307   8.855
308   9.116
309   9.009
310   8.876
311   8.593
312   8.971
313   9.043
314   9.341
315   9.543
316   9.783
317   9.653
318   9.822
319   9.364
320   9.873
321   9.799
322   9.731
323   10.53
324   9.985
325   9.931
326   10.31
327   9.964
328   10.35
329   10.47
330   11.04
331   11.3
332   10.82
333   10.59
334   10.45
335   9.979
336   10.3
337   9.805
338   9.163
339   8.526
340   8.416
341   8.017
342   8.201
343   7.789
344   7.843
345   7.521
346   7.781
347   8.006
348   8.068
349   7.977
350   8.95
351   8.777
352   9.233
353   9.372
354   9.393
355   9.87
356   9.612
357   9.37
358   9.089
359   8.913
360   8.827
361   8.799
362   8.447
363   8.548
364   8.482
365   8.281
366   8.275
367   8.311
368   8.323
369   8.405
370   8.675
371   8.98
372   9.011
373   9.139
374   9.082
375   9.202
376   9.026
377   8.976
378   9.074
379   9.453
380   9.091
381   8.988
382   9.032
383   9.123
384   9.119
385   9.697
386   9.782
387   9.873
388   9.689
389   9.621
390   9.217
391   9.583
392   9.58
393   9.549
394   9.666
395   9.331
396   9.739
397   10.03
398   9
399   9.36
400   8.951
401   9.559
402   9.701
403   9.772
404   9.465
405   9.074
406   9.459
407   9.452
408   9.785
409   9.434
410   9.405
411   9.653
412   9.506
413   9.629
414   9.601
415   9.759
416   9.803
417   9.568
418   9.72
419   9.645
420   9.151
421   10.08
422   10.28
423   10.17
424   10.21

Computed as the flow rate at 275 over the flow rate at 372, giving 1.03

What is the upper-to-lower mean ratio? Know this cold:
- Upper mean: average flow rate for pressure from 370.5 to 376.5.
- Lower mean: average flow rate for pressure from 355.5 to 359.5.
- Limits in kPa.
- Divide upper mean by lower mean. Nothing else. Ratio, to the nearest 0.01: 0.98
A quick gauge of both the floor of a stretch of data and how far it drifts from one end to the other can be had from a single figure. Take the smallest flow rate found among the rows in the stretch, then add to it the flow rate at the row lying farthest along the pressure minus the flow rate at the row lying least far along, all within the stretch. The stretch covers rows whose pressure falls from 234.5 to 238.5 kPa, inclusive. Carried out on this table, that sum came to 10.5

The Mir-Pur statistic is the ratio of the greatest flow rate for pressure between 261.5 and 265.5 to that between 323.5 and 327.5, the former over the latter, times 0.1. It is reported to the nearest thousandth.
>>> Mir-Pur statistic 0.090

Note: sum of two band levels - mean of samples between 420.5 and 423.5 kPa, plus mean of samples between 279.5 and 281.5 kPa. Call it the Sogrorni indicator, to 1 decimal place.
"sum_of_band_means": 19.8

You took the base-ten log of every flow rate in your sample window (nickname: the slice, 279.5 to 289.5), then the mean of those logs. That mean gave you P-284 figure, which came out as 0.98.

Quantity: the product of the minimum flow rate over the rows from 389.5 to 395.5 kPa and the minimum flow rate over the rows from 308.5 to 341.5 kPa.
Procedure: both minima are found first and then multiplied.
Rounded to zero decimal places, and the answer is 74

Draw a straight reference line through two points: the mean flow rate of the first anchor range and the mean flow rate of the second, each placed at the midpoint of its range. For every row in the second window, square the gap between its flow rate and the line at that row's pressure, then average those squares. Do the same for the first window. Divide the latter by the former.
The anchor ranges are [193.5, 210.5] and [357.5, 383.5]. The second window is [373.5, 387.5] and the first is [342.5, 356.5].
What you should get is 2.3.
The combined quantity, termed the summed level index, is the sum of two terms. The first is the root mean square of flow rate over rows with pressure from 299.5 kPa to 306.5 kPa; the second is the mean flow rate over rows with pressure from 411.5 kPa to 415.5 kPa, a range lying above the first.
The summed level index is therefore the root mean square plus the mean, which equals 18.5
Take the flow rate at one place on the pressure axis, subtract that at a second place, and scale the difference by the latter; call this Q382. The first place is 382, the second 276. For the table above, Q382 -0.080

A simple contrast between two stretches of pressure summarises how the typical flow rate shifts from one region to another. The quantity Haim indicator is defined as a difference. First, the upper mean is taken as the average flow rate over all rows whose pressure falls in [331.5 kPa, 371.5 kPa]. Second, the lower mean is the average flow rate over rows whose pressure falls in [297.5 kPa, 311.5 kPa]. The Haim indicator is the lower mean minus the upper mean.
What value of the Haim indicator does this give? 0.0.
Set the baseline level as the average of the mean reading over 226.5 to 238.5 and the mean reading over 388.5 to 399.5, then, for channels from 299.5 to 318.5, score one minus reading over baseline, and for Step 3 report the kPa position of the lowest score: 318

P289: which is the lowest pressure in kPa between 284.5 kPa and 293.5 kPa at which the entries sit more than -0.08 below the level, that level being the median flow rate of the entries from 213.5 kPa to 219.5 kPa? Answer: 285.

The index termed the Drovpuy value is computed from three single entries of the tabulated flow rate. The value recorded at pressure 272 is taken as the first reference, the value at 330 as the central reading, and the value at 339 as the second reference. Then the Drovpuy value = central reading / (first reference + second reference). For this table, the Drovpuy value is 0.62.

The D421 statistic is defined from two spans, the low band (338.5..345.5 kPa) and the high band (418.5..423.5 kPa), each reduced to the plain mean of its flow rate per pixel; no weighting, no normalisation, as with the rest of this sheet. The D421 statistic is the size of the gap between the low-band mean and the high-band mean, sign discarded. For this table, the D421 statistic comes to 1.8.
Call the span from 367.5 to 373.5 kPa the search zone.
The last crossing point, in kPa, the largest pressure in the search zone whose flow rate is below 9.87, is 373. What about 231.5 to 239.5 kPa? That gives 234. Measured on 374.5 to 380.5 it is 380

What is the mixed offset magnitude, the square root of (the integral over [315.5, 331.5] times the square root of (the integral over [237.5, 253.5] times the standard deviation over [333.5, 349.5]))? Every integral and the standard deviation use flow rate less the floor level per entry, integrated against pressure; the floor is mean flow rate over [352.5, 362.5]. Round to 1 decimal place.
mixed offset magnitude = 8.5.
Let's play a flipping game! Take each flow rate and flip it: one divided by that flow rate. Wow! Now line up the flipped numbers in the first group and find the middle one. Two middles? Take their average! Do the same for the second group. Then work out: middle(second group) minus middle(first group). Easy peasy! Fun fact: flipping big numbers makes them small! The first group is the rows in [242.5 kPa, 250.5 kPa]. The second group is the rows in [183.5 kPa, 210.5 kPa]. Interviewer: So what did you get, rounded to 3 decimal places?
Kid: 0.006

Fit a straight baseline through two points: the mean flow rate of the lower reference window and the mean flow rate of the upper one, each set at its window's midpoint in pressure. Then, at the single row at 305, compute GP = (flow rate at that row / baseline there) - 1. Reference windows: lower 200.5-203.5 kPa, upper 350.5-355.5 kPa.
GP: -0.14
